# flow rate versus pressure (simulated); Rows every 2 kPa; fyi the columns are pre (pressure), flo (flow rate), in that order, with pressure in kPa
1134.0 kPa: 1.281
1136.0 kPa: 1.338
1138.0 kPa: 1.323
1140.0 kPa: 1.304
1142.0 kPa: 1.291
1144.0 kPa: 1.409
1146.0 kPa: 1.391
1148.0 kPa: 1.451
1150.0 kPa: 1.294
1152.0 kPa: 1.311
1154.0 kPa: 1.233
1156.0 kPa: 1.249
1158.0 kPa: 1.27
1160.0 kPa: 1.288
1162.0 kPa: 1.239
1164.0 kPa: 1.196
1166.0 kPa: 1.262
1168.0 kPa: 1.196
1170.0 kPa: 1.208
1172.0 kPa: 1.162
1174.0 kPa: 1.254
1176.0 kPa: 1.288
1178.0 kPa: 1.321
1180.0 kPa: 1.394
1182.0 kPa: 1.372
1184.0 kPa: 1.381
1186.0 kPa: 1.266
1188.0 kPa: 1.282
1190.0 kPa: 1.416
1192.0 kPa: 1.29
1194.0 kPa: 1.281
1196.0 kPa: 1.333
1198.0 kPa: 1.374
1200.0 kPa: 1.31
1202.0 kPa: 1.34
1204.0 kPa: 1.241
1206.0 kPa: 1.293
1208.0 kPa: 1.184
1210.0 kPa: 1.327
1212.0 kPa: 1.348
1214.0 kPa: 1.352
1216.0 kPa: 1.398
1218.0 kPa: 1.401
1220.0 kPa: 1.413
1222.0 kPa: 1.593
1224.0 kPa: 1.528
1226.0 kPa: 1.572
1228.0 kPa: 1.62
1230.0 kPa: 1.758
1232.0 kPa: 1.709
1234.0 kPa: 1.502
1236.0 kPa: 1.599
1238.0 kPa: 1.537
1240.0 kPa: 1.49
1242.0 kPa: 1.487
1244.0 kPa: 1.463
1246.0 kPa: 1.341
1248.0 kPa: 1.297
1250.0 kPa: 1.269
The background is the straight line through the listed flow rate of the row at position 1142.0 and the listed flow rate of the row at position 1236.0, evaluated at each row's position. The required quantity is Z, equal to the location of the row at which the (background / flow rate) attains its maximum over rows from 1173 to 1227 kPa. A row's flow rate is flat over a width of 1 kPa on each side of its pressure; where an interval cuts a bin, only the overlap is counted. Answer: 1208.0 kPa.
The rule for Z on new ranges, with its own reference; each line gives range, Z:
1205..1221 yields 1208.0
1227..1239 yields 1234.0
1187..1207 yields 1204.0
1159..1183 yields 1172.0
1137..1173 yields 1172.0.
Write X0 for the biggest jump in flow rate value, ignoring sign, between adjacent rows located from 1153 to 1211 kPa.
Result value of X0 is 0.143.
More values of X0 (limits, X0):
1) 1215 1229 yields 0.180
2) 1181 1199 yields 0.134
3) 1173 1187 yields 0.115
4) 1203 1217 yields 0.143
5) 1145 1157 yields 0.157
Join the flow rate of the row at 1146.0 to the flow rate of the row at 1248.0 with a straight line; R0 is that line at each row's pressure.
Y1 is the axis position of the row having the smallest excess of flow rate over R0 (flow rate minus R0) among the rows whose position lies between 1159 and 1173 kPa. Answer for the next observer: 1172.0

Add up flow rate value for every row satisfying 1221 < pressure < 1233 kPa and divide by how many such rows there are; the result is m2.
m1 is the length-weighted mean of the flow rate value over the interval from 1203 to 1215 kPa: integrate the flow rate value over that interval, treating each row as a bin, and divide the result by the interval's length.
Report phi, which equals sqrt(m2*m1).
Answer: 1.45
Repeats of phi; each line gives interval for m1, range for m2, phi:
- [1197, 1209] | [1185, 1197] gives 1.30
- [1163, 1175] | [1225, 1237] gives 1.40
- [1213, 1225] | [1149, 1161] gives 1.36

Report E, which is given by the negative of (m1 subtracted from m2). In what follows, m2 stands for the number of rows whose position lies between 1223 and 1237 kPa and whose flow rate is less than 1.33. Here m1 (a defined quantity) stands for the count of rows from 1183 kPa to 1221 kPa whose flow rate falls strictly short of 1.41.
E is 17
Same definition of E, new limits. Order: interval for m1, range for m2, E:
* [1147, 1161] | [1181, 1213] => -3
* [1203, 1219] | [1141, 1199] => -12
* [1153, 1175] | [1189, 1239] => 4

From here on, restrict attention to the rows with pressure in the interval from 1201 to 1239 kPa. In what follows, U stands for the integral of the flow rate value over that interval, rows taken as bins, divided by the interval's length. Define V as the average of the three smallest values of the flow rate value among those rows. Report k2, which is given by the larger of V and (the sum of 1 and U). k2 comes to 2.46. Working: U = 1.46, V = 1.24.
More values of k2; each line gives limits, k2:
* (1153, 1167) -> 2.25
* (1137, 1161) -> 2.32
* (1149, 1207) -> 2.29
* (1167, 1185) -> 2.29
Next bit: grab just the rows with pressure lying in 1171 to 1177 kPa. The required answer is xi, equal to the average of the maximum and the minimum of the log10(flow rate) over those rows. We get 0.09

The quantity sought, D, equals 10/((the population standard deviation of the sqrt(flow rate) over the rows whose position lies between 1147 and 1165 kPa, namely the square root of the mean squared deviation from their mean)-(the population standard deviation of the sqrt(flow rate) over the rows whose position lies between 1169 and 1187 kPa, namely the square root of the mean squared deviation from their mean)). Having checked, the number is -2771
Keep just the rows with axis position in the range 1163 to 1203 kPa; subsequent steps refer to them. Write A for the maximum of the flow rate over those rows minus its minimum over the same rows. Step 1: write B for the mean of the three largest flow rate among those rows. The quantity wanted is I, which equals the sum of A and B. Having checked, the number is 1.7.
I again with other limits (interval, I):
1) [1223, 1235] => 2.0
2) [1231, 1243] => 1.8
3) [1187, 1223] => 1.9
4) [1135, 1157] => 1.6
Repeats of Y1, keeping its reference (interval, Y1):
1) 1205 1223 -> 1208.0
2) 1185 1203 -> 1186.0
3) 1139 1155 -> 1154.0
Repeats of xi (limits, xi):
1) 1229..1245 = 0.21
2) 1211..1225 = 0.17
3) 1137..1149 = 0.14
